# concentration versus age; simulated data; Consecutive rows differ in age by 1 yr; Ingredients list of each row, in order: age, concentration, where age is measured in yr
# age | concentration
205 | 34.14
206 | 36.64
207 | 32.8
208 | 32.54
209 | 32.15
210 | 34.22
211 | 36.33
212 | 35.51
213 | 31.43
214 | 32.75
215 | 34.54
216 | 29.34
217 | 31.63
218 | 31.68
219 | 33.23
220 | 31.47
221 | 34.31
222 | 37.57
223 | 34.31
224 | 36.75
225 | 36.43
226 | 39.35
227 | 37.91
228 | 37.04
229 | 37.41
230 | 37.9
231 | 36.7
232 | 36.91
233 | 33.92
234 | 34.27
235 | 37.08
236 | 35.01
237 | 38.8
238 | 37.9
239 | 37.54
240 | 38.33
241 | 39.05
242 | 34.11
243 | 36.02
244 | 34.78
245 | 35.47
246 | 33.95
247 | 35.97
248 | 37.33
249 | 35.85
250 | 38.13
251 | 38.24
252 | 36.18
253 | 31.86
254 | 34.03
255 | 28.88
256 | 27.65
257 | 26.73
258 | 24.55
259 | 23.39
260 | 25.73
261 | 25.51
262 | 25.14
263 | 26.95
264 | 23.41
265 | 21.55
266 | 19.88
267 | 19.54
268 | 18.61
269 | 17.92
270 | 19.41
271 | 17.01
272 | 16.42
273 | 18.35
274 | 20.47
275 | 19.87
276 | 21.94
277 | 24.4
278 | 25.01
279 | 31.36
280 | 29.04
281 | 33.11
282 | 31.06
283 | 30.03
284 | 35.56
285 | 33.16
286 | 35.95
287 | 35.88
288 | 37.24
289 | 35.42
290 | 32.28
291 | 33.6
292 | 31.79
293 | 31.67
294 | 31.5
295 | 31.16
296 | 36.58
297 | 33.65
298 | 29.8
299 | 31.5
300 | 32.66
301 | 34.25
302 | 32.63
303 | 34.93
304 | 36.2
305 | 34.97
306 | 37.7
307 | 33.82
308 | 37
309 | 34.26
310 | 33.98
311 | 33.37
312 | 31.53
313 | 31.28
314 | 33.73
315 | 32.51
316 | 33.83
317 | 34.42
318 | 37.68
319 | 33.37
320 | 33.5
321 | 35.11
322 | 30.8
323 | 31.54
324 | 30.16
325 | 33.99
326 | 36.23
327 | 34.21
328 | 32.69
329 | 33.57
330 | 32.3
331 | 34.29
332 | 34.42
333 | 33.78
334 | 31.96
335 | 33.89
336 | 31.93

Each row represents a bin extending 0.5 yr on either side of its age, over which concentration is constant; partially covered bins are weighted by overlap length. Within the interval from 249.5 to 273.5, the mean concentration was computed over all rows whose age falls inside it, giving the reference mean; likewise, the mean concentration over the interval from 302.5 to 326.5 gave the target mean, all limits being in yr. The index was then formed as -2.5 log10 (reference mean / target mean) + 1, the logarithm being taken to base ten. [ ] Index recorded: 1.32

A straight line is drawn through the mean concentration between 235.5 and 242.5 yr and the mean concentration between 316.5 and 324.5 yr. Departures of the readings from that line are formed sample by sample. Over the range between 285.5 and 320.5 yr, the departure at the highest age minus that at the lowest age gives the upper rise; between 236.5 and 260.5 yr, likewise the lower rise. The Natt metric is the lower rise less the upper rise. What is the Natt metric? -11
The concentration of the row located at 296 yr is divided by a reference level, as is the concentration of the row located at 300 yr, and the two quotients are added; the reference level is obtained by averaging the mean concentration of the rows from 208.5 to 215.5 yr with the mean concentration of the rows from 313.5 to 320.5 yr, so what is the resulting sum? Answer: 2.0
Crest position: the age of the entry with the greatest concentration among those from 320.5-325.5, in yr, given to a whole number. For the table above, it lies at 321 yr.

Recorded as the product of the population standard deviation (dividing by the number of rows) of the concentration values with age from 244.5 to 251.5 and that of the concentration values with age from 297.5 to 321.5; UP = 2.8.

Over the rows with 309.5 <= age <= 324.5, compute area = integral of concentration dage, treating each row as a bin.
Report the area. 497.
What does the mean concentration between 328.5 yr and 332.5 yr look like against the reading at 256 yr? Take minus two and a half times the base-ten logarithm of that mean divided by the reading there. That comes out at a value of -0.2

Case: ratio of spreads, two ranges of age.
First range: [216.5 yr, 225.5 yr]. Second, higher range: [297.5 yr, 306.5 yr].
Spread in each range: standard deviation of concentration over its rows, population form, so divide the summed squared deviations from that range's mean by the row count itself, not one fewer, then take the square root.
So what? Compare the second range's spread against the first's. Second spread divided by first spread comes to 1.04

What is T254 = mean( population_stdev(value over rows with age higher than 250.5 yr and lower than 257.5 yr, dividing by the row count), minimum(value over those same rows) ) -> 15.4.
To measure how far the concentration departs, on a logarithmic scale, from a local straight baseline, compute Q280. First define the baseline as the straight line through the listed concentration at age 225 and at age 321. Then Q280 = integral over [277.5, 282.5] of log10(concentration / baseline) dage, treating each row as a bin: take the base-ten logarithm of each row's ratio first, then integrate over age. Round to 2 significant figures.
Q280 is -0.39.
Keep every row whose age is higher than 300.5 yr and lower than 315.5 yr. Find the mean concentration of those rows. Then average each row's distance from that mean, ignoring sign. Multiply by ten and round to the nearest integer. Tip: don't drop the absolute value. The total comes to 14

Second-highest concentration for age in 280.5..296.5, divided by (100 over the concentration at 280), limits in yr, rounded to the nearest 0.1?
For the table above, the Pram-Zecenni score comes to 10.6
